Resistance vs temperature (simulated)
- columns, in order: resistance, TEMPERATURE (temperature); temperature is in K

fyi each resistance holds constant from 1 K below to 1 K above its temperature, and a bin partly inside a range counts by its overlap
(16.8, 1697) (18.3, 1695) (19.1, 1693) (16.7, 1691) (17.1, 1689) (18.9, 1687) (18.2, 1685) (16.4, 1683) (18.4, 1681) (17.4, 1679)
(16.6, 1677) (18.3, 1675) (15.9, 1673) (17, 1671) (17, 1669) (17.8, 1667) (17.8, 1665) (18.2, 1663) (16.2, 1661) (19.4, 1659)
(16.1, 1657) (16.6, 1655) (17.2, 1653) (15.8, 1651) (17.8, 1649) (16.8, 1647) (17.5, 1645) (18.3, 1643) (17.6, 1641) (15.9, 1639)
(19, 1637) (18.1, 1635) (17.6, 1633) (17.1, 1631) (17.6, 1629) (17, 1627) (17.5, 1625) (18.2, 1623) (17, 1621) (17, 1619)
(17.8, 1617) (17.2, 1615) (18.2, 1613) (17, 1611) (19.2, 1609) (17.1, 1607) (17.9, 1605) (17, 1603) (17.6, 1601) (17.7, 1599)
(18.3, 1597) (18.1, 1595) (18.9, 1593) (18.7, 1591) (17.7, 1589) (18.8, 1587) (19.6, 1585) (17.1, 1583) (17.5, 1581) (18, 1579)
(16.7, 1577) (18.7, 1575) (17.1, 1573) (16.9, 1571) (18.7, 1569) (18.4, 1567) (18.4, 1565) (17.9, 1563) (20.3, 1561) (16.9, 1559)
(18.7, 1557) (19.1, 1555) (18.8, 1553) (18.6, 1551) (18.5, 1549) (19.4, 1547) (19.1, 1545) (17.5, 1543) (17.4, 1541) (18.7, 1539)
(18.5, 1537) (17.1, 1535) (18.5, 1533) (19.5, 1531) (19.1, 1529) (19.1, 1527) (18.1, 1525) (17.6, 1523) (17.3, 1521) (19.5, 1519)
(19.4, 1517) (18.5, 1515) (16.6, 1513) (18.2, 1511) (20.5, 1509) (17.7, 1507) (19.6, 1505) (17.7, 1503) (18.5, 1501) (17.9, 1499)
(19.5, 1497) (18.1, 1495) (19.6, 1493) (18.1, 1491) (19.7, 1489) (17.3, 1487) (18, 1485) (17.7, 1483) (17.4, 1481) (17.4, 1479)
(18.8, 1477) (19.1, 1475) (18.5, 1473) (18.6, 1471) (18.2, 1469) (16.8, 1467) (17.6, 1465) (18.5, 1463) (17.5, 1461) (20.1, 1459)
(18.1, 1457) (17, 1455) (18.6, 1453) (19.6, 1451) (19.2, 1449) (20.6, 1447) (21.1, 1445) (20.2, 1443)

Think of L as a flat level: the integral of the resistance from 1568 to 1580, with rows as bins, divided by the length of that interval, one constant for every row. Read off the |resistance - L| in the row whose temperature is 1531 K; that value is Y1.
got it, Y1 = 1.8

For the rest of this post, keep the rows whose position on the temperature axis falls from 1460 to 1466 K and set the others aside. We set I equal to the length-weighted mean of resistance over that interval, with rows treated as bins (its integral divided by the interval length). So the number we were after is 17.9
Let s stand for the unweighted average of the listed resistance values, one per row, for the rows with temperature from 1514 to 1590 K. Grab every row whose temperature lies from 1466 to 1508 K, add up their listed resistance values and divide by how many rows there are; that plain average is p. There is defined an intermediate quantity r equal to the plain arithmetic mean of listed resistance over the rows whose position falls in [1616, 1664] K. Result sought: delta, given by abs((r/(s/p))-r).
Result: 0.0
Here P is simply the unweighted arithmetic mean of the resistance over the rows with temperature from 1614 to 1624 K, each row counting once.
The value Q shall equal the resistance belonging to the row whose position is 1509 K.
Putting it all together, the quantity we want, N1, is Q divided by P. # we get 1.18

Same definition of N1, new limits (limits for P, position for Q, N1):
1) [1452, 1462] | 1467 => 0.92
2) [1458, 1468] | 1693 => 1.06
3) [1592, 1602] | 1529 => 1.05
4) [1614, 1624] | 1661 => 0.93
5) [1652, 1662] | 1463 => 1.08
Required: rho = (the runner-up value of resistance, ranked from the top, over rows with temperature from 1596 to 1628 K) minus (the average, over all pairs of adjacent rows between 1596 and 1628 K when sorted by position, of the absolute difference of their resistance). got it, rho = 17.4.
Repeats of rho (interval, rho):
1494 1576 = 19.2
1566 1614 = 18.2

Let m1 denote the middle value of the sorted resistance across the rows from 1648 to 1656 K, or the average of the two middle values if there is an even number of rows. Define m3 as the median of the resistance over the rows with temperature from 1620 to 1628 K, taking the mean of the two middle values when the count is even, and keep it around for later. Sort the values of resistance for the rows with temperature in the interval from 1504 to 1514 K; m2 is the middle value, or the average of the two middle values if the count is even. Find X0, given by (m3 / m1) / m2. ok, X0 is 0.056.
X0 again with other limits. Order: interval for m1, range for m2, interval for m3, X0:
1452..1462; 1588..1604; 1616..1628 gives 0.053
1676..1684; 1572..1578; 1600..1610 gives 0.061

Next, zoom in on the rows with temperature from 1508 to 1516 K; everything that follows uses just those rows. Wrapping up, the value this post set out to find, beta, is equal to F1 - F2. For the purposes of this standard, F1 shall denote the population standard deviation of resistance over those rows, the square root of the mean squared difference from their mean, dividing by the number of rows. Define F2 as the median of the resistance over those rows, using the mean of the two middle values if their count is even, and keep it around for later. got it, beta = -17.0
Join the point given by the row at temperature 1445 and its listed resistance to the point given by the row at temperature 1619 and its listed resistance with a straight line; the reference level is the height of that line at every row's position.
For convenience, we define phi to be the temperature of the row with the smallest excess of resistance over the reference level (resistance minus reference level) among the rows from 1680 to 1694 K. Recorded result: 1683 K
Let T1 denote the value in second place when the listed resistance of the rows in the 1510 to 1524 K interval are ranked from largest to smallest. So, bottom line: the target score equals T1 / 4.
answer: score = 4.85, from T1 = 19.4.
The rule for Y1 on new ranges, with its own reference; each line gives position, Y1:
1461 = 0.2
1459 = 2.4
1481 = 0.3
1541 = 0.3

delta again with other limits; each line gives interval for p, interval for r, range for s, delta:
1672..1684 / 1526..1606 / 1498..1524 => 1.2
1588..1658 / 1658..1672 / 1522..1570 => 0.9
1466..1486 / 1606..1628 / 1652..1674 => 0.9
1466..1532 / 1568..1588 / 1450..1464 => 0.1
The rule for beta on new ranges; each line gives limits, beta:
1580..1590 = -16.8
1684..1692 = -16.8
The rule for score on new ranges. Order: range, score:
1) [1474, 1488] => 4.70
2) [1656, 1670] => 4.55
